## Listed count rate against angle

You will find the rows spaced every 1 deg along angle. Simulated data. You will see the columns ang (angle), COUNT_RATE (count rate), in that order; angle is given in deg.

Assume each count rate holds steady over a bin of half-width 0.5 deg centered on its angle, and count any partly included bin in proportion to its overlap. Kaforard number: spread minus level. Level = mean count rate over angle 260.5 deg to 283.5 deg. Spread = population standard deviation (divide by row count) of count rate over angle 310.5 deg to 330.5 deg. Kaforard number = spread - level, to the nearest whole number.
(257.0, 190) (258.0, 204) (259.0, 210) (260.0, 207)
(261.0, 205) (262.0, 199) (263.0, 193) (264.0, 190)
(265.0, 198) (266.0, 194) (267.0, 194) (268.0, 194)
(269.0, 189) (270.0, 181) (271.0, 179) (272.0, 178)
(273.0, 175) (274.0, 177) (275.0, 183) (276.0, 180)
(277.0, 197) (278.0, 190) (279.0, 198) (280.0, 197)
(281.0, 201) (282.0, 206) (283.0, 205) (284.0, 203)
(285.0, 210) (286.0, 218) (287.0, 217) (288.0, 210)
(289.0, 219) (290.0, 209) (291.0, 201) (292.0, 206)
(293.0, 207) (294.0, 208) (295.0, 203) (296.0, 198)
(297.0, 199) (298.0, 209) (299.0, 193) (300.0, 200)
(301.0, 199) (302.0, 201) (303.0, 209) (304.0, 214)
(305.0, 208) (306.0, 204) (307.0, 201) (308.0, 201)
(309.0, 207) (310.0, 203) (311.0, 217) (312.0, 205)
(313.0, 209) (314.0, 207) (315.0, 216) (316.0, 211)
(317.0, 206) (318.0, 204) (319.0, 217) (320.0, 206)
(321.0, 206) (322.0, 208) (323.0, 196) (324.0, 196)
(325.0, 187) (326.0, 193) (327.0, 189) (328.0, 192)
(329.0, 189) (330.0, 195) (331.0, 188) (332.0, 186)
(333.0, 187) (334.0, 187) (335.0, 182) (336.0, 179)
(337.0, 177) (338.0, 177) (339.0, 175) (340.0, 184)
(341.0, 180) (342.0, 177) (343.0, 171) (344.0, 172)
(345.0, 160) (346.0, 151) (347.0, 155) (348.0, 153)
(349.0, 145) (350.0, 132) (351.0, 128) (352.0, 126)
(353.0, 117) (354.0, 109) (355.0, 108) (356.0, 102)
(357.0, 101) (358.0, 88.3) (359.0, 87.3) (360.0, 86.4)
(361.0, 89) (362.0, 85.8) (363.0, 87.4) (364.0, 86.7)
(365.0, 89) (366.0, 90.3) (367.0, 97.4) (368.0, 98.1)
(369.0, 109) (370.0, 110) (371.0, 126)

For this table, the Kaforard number -182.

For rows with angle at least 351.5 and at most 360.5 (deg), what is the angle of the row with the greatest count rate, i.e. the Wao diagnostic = 352.0 deg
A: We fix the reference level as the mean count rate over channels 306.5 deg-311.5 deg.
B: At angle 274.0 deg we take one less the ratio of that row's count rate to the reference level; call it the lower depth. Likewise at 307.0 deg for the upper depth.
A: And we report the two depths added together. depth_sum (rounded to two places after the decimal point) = 0.16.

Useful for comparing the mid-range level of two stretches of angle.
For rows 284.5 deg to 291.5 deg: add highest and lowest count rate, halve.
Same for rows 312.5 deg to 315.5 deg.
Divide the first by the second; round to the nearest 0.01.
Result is 0.99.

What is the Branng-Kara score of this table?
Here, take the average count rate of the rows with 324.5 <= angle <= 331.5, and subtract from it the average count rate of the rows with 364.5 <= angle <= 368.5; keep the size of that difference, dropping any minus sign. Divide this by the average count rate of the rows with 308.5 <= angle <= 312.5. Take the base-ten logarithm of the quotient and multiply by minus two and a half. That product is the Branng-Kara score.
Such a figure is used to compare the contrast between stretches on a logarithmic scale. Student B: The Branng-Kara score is 0.83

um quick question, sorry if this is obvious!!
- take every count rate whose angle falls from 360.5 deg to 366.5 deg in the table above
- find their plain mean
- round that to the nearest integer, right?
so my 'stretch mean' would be 88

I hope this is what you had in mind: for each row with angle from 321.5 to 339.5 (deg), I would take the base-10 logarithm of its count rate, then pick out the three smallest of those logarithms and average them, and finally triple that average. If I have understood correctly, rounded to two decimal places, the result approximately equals 6.74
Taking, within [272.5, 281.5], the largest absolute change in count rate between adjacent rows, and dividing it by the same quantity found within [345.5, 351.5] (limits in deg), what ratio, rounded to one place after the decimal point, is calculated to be 1.3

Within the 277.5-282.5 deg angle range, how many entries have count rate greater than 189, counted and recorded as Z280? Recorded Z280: 5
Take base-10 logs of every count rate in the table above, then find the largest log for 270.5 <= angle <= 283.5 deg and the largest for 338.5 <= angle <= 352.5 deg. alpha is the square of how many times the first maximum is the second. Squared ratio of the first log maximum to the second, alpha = 1.04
